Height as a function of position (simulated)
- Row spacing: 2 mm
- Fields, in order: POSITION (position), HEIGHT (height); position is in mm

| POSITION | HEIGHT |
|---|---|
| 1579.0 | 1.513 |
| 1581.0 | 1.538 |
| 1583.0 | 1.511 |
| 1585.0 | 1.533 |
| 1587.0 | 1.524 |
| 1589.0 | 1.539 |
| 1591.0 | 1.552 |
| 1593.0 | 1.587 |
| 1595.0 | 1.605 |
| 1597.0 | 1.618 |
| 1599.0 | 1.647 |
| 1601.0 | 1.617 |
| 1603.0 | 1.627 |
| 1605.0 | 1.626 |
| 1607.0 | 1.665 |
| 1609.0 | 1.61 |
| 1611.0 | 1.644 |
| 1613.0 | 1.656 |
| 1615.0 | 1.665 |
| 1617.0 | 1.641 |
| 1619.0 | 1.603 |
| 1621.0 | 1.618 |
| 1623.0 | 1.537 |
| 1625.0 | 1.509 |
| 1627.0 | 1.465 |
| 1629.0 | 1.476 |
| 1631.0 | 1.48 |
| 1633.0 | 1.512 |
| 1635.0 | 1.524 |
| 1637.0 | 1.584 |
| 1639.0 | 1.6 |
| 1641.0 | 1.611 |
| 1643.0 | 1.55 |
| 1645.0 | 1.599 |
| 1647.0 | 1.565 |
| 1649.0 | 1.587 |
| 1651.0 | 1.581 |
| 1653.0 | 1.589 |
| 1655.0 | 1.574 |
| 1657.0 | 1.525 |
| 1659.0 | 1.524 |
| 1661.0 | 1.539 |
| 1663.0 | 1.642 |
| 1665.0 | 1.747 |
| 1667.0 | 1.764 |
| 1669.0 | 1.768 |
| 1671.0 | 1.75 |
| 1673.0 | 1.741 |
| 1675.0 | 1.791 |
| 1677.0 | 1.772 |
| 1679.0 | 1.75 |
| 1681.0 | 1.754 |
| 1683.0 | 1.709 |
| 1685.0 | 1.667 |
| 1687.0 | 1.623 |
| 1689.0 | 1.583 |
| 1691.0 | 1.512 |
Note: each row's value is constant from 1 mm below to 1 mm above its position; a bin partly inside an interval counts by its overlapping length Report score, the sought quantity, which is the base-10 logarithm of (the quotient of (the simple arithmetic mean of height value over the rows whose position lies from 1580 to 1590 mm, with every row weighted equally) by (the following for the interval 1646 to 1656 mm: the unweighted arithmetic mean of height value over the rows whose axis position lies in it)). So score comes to -0.014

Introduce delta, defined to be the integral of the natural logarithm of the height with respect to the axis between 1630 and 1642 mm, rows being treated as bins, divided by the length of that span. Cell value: 0.439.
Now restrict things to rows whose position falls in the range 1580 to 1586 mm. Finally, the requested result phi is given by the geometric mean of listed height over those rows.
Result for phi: 1.53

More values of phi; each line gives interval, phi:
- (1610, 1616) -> 1.65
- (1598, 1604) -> 1.63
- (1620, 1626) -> 1.55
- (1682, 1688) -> 1.67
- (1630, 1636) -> 1.51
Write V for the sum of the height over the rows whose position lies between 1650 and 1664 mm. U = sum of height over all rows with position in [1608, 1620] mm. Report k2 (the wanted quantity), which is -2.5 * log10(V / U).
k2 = -0.1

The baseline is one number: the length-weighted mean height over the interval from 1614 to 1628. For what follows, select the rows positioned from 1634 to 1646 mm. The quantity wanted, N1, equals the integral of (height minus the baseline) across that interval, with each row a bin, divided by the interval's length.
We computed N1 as 0.001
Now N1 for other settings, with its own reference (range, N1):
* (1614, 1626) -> 0.019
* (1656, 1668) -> 0.047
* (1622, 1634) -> -0.080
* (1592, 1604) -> 0.040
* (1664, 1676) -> 0.183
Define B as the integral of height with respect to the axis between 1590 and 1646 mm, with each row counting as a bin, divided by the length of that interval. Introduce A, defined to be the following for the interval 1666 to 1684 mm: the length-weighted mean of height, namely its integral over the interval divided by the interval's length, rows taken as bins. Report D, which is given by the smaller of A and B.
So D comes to 1.59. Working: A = 1.76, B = 1.59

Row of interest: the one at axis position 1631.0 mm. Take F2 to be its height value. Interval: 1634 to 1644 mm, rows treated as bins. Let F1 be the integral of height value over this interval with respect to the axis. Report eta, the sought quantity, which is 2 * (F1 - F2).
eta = 28.5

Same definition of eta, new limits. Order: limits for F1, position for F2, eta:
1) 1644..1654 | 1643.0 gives 28.6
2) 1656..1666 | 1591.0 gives 28.8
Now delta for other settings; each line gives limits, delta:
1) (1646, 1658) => 0.451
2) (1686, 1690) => 0.472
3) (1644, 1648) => 0.459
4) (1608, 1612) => 0.487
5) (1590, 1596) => 0.458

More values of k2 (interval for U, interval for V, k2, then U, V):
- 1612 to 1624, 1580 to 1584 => 1.3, 10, 3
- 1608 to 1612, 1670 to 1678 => -0.8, 3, 7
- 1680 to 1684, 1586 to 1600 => -1.3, 3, 11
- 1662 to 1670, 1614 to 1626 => -0.4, 7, 10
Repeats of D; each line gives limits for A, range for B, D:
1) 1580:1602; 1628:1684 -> 1.57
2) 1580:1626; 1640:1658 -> 1.58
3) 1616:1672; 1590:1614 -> 1.59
